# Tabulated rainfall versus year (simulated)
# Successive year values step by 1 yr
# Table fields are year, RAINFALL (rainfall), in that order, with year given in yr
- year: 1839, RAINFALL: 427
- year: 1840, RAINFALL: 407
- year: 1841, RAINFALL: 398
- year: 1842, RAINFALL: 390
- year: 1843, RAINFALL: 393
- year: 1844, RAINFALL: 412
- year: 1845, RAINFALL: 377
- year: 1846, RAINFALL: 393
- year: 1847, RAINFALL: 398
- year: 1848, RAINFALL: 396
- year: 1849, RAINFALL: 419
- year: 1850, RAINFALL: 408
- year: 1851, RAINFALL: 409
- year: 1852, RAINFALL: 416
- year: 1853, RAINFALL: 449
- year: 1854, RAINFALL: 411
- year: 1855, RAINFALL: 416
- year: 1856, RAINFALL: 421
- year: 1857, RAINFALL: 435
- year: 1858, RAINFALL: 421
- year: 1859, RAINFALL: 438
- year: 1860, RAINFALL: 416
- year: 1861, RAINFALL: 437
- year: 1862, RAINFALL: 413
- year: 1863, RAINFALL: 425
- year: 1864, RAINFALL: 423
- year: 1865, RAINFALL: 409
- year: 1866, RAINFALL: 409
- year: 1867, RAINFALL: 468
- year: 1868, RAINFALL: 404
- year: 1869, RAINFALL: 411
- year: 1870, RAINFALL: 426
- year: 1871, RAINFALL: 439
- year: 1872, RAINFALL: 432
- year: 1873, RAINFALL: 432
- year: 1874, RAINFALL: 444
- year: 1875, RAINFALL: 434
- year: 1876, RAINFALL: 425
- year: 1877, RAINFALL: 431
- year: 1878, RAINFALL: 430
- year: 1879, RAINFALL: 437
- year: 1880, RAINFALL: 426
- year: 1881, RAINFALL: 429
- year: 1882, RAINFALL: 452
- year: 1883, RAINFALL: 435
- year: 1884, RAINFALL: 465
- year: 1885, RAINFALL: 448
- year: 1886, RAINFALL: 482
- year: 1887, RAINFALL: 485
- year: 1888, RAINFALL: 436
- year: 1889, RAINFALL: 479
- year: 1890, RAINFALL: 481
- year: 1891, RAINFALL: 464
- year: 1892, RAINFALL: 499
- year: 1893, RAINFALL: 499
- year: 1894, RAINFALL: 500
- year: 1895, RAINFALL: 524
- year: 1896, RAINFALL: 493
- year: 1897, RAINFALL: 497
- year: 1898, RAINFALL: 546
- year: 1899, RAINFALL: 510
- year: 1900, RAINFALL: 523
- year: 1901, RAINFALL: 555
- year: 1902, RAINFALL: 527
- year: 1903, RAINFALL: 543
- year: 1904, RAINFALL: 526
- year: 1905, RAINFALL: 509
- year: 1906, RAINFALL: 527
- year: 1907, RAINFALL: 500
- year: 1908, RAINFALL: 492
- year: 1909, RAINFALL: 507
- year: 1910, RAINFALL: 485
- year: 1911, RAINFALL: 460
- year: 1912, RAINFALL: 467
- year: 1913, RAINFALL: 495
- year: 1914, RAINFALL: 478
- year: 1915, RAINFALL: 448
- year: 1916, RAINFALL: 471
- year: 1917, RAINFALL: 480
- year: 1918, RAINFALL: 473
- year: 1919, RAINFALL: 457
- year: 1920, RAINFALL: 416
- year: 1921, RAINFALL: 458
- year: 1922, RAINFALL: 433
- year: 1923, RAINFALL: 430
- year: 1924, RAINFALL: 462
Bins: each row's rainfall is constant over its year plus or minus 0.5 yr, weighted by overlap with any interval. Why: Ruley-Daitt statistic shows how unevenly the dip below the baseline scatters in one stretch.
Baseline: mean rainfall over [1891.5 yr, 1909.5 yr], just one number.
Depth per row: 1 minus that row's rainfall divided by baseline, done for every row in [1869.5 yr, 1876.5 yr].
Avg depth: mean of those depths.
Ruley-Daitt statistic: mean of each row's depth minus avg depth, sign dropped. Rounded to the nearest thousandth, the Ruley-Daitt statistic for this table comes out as 0.010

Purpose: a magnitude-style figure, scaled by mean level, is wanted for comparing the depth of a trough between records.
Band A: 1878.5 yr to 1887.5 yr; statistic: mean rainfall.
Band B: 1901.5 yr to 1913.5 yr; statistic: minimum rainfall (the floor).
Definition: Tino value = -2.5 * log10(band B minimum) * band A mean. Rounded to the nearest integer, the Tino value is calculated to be -3002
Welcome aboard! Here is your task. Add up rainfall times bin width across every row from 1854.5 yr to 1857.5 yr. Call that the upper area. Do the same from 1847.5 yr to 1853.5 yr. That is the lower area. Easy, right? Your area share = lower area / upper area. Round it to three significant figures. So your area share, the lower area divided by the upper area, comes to 1.96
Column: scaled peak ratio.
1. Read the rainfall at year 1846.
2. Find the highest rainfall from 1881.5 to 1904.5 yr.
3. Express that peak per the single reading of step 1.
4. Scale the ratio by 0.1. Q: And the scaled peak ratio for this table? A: 0.141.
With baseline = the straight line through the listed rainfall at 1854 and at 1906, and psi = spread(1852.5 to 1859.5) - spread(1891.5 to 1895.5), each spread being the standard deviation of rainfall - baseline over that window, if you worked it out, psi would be 4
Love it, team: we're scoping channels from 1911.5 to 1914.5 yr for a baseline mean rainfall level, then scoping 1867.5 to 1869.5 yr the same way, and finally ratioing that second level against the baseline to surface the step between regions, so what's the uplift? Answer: 0.85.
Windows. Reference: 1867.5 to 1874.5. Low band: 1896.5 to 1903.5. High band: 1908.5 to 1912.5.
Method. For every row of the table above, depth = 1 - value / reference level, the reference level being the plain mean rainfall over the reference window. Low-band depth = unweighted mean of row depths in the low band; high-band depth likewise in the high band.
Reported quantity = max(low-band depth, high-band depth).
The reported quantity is -0.12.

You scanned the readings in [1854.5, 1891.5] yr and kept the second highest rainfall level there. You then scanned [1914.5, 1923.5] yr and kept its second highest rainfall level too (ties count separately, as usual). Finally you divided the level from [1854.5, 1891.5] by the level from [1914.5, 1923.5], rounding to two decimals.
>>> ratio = 1.02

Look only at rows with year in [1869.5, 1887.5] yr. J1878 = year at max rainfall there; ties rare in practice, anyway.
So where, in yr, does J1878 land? 1887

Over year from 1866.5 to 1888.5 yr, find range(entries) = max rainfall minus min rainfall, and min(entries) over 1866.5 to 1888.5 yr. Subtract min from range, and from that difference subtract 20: -343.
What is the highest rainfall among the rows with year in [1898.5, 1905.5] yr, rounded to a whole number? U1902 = 555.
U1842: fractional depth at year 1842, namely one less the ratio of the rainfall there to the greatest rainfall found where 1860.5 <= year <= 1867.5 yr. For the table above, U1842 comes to 0.17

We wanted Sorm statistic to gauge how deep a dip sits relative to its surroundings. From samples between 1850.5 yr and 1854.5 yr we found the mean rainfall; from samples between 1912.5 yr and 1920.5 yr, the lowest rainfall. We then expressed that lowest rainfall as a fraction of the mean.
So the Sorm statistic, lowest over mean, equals 0.99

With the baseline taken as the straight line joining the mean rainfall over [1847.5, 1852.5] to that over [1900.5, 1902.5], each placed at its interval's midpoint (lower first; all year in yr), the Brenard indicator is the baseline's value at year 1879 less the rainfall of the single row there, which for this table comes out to 47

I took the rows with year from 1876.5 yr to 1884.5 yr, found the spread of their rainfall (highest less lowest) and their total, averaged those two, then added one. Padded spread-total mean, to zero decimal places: 1773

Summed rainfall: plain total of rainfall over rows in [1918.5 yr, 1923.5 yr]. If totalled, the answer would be 2194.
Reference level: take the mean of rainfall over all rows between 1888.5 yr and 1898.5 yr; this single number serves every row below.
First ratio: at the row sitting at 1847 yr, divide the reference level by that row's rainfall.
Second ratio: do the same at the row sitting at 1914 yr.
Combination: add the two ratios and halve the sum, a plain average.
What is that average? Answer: 1.15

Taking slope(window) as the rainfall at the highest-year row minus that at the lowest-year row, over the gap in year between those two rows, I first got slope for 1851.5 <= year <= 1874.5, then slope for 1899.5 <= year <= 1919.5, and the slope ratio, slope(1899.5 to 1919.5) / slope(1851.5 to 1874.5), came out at -3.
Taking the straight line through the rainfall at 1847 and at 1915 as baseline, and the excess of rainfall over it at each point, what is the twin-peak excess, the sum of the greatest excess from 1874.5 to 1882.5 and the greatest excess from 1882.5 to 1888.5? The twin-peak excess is 86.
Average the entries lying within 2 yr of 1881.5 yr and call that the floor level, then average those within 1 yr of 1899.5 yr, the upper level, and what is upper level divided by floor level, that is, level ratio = 1.19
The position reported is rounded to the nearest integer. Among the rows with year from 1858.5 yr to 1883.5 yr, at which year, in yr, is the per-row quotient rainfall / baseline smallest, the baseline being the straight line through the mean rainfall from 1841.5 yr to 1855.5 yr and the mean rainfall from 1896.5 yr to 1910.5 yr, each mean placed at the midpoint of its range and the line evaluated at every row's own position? 1880 yr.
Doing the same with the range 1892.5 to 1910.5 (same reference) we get 1910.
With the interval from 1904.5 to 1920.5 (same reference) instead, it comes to 1920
